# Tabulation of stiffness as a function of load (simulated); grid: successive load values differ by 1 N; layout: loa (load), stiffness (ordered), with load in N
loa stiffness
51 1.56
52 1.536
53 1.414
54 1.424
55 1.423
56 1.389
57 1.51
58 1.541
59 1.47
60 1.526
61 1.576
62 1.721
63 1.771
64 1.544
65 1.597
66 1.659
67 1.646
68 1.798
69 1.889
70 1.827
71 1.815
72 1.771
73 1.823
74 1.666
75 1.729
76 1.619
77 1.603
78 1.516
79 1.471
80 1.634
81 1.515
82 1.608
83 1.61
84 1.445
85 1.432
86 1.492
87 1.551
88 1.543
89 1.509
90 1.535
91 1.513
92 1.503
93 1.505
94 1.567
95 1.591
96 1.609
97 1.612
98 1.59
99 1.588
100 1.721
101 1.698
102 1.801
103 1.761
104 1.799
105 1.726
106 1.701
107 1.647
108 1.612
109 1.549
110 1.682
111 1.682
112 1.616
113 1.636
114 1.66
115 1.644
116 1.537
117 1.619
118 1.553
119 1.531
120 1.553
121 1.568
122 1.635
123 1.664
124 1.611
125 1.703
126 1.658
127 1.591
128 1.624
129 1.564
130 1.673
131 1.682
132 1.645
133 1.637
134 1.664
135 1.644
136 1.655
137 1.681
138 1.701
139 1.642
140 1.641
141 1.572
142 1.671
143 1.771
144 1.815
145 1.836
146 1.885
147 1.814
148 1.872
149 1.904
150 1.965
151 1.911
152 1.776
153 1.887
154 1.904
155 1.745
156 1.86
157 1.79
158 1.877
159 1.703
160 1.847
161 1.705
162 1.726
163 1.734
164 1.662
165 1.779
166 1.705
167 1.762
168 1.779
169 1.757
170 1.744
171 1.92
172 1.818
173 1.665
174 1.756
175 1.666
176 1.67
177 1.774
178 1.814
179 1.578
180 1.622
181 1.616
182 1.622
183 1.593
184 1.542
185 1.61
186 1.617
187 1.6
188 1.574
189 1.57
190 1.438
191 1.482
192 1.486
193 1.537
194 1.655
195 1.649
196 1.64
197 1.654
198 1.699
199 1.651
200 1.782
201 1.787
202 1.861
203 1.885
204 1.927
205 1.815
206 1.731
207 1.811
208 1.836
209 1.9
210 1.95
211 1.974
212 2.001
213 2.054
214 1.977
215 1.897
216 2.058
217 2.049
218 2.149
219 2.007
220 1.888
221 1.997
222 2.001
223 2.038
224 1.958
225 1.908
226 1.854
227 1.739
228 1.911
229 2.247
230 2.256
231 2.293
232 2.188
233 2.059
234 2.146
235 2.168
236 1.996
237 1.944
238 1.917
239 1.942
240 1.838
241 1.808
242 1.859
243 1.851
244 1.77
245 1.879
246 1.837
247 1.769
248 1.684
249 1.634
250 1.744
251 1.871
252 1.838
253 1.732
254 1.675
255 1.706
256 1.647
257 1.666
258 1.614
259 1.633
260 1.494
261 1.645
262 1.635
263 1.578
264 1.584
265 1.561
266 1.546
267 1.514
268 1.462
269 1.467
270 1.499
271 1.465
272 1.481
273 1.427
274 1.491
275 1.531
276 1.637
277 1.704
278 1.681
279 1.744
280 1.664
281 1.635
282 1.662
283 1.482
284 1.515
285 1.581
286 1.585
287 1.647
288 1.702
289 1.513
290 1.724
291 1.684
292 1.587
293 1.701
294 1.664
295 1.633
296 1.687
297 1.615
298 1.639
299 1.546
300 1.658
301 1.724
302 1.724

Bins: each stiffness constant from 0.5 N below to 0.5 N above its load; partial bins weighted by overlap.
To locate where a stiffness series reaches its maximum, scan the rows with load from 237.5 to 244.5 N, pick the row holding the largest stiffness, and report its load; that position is 239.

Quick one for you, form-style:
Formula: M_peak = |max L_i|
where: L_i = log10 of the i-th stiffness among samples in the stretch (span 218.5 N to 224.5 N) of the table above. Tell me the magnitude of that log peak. 0.309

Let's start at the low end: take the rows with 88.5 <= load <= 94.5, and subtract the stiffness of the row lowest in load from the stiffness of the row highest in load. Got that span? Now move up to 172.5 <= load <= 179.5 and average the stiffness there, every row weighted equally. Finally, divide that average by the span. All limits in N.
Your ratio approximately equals 29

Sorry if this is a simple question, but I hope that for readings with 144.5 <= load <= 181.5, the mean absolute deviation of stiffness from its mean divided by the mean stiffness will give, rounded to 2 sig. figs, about 0.044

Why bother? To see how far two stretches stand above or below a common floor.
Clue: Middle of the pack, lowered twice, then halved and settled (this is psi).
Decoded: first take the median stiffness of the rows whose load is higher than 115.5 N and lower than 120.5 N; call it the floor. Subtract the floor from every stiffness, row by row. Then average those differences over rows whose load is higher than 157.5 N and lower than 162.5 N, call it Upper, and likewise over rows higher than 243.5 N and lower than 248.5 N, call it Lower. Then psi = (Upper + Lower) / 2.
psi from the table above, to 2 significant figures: 0.23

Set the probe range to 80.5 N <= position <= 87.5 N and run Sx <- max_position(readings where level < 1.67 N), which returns 87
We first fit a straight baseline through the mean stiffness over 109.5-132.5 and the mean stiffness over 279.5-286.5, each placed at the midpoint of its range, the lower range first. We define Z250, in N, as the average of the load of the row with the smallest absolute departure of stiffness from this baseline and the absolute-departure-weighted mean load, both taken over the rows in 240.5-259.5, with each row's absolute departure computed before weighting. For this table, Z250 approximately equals 252.9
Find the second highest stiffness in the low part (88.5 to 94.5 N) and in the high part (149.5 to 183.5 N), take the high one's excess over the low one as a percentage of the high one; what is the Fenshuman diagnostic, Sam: 20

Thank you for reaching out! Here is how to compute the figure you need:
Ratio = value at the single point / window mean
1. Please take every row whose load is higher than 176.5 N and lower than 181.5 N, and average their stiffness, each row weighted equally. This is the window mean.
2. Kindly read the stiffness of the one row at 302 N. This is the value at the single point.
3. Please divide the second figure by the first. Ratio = 1.03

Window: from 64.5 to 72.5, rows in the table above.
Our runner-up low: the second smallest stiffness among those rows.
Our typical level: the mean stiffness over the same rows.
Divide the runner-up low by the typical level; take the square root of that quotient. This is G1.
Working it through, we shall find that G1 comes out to 0.970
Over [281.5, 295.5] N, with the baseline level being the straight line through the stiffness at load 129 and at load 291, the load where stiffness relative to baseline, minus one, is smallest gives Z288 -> 283 N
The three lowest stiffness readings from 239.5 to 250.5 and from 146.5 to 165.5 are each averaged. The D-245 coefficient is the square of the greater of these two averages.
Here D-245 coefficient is 2.86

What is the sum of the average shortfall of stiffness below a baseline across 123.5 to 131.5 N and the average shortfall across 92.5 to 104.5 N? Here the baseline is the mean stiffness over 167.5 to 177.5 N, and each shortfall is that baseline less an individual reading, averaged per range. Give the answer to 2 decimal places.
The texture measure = 0.22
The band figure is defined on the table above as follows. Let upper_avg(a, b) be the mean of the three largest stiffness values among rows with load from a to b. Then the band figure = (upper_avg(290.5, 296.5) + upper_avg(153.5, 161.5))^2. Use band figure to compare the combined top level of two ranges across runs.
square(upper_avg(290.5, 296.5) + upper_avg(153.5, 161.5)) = 12.8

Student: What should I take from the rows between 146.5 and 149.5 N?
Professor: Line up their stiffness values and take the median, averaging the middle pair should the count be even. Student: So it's 1.87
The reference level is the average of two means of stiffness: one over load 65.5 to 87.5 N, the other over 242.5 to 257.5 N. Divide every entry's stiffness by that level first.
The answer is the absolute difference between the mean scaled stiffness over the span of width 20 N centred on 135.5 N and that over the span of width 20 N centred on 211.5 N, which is 0.16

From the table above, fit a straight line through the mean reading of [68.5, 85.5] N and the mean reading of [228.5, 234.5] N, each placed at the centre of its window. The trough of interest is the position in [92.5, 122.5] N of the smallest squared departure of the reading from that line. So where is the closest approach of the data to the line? 100 N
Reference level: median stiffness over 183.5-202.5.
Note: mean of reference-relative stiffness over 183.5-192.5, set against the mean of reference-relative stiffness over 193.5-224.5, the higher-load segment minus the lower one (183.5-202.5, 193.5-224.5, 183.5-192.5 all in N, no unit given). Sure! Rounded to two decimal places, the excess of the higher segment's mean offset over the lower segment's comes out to 0.33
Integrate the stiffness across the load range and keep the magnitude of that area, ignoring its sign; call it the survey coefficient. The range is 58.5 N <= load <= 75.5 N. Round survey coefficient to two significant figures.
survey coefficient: 29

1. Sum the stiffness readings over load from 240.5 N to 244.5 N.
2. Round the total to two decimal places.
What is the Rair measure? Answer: 7.29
